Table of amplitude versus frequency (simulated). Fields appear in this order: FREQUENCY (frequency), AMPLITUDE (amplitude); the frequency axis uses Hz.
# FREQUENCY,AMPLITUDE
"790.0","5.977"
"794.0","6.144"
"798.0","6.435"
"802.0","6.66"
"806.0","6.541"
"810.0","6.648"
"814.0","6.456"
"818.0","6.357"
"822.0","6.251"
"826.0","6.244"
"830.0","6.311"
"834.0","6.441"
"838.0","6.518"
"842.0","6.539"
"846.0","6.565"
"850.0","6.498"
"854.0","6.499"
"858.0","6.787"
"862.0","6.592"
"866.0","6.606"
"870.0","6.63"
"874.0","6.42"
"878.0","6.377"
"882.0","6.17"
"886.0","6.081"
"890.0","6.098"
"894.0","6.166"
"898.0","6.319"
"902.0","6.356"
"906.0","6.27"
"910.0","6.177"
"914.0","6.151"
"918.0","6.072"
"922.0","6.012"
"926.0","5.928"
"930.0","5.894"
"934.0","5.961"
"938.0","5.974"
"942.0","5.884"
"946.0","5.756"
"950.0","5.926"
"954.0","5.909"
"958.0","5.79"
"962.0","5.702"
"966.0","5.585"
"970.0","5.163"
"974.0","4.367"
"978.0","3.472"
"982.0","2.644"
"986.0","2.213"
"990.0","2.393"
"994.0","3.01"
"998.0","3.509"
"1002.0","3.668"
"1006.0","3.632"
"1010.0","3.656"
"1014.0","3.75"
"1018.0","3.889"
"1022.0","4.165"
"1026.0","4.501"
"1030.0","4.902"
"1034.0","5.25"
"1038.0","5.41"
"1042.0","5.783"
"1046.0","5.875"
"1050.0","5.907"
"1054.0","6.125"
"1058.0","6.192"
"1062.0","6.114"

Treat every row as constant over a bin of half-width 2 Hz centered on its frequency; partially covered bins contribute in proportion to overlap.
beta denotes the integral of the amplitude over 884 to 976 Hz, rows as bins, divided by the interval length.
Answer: 5.89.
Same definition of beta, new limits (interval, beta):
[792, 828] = 6.42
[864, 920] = 6.28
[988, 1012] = 3.31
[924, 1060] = 4.82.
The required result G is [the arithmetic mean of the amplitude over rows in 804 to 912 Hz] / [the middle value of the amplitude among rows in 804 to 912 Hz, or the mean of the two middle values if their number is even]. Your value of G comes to 1.00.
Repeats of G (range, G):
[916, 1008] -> 0.84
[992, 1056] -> 1.05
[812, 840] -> 1.00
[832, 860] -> 1.00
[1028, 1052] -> 0.99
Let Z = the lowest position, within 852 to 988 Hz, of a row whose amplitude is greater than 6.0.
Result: 854.0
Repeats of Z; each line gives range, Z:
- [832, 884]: 834.0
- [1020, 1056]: 1054.0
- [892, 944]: 894.0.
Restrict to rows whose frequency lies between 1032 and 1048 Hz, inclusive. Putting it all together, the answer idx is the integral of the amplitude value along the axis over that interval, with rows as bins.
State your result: 89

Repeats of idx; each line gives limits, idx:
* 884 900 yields 99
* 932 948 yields 94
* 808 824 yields 103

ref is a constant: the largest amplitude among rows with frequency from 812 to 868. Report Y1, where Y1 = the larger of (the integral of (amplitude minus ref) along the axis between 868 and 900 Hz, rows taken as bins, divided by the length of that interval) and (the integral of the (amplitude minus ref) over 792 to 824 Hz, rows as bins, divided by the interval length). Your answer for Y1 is -0.4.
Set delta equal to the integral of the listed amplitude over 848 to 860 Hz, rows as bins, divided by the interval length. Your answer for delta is 6.59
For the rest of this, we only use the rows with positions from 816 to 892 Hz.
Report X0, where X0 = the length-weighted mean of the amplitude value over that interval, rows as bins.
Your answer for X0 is 6.4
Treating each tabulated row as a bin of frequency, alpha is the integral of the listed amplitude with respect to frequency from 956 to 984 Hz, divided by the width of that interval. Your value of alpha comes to 4.67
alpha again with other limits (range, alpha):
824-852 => 6.45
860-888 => 6.41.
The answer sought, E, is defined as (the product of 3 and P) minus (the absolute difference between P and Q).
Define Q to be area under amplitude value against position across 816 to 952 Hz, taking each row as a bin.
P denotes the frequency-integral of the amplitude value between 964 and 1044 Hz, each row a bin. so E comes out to 444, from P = 324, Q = 851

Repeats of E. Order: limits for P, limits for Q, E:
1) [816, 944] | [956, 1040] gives 1956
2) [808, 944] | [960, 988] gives 1831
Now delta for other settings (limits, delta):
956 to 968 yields 5.69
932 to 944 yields 5.94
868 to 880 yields 6.48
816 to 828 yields 6.28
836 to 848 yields 6.54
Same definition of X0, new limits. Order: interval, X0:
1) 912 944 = 6.0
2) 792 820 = 6.5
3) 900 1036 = 4.9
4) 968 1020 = 3.5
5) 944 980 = 5.3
